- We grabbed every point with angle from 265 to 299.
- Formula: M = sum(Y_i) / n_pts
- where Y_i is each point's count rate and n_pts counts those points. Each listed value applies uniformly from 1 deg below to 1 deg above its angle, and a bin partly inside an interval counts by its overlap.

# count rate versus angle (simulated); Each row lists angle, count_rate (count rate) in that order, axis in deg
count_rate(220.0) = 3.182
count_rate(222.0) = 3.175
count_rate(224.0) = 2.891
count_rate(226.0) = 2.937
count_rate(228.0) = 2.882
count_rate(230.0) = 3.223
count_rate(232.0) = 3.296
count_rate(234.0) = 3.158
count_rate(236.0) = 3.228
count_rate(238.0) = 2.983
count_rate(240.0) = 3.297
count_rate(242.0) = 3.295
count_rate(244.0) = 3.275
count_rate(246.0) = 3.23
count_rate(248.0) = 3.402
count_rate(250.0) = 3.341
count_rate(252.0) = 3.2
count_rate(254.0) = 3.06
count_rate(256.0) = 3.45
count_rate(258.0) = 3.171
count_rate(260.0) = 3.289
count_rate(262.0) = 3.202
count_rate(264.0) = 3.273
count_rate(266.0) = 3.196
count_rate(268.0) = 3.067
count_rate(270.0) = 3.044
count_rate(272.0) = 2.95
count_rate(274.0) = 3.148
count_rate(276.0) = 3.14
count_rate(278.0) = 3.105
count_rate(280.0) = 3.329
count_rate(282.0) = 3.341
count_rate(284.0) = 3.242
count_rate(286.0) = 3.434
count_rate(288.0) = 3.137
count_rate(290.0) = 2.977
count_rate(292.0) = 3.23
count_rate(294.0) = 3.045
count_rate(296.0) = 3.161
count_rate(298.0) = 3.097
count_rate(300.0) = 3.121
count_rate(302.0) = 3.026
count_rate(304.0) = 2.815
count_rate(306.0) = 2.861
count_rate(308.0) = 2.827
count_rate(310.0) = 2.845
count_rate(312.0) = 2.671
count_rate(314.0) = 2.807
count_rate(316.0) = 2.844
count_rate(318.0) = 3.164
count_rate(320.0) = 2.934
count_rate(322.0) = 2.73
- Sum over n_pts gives 3.155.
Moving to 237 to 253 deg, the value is 3.253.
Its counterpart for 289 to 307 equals 3.037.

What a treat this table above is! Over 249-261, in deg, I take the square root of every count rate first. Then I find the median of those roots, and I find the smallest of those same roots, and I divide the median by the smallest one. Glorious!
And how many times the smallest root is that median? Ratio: 1.03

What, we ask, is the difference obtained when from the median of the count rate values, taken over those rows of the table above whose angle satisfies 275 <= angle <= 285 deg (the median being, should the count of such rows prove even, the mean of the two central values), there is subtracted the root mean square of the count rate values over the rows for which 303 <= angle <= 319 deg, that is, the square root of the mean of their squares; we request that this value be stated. 0.4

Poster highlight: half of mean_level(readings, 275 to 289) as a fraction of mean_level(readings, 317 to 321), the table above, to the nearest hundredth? 0.53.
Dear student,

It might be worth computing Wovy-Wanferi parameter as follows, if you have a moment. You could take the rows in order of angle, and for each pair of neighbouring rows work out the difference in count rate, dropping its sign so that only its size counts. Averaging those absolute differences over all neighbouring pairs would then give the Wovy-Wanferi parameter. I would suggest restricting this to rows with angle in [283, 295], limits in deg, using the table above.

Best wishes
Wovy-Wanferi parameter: 0.22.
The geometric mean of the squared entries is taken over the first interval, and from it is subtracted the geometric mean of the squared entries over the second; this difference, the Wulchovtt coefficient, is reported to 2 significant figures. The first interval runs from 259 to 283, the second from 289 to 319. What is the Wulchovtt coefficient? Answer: 1.3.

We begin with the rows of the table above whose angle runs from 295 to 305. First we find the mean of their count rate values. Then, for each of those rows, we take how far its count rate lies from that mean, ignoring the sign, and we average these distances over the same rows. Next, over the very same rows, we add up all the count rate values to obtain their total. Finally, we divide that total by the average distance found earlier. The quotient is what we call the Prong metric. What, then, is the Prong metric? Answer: 154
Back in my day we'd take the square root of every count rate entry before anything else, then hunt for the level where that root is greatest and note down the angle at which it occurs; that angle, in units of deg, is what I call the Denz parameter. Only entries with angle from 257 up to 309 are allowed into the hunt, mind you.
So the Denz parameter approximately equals 286.0 deg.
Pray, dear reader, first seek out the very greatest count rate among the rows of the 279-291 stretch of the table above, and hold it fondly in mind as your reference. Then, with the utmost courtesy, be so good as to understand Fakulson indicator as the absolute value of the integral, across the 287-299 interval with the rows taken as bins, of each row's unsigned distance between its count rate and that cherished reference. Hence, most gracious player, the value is 3.9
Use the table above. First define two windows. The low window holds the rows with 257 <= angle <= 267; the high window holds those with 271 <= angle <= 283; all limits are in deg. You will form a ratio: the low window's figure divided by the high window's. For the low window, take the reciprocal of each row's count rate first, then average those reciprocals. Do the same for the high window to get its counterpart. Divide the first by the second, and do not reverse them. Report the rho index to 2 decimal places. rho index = 0.98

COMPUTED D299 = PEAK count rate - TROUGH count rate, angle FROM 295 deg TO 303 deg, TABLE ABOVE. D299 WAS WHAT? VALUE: 0.135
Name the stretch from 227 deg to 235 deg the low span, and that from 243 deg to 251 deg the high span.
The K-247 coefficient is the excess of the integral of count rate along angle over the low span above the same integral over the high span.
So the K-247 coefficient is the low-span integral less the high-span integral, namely -1.4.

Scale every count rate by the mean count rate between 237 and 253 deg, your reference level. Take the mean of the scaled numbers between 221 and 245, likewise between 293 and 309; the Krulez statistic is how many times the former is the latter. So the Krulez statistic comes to 1.048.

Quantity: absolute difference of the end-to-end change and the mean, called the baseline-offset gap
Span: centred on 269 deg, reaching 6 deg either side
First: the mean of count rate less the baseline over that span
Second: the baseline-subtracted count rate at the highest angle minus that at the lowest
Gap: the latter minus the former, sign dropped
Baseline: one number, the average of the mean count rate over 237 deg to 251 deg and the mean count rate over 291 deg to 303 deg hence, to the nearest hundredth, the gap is 0.05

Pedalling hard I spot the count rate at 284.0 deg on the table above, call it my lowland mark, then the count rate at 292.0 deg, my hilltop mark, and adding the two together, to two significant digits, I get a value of 6.5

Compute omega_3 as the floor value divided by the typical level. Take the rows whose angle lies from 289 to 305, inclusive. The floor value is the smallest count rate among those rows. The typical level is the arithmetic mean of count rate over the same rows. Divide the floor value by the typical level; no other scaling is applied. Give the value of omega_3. 0.920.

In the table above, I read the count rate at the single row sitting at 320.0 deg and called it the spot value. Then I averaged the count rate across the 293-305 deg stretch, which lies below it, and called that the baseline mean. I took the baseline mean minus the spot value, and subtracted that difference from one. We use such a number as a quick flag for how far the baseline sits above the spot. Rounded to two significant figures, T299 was 0.89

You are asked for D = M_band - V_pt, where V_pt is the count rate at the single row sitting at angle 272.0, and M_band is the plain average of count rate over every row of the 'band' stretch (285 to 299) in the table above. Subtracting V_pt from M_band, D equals 0.20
